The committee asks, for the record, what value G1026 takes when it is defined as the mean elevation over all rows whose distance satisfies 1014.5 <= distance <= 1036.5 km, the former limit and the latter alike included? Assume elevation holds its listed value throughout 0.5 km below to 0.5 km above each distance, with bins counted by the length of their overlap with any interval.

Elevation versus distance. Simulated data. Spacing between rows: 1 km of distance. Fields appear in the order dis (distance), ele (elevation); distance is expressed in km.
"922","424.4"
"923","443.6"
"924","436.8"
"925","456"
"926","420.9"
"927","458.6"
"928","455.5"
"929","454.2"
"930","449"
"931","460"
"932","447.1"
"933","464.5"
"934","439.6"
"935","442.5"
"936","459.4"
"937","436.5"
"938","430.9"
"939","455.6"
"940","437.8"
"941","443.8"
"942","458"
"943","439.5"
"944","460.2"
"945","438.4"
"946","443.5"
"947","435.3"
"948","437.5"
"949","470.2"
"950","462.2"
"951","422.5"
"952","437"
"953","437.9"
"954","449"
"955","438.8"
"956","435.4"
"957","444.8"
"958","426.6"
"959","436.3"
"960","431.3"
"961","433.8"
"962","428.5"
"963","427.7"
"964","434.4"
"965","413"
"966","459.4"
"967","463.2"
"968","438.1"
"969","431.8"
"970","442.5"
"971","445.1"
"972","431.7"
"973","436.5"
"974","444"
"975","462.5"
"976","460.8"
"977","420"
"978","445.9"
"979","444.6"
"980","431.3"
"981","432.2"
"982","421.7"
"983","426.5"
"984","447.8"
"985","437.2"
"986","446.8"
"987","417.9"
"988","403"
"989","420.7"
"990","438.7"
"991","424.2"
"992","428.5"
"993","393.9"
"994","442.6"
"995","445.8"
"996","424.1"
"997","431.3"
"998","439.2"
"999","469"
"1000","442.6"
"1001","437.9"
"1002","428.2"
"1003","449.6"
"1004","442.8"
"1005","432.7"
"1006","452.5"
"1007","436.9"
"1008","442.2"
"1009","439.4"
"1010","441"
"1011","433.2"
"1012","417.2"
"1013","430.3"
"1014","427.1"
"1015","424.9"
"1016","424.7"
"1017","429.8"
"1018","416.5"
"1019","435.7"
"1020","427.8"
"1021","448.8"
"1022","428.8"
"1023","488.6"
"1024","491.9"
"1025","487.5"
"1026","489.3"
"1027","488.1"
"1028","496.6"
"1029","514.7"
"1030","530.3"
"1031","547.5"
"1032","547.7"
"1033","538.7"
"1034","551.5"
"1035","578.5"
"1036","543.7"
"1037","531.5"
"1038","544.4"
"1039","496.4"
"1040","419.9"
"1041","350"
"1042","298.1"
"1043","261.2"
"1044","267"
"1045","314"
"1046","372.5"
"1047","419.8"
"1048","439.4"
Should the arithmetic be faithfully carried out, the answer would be 488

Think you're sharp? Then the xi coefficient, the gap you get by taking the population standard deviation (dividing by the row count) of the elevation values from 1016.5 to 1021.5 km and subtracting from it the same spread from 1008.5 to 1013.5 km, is 2.1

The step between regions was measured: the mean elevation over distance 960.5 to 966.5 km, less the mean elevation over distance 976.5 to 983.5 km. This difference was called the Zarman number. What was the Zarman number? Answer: 1.1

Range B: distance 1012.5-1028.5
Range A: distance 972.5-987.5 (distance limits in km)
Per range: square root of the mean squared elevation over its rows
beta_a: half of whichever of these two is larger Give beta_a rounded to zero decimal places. 227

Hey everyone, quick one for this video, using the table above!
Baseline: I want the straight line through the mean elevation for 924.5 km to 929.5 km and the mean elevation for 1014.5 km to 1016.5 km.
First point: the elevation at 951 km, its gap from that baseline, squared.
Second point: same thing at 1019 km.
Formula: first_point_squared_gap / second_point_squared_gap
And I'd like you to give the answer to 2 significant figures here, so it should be 2.8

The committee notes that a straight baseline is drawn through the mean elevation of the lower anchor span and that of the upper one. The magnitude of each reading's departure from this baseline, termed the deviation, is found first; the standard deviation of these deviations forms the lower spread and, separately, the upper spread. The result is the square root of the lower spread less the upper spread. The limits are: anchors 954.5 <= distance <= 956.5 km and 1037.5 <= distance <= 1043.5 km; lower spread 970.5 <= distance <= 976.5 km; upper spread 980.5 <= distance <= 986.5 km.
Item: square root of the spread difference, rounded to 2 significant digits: 1.7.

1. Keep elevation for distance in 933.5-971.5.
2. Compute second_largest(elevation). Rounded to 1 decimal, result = 463.2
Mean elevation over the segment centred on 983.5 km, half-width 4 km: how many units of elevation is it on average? 433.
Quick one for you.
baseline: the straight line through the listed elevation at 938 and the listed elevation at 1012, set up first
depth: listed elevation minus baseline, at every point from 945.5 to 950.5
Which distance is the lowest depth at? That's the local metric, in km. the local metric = 947 km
